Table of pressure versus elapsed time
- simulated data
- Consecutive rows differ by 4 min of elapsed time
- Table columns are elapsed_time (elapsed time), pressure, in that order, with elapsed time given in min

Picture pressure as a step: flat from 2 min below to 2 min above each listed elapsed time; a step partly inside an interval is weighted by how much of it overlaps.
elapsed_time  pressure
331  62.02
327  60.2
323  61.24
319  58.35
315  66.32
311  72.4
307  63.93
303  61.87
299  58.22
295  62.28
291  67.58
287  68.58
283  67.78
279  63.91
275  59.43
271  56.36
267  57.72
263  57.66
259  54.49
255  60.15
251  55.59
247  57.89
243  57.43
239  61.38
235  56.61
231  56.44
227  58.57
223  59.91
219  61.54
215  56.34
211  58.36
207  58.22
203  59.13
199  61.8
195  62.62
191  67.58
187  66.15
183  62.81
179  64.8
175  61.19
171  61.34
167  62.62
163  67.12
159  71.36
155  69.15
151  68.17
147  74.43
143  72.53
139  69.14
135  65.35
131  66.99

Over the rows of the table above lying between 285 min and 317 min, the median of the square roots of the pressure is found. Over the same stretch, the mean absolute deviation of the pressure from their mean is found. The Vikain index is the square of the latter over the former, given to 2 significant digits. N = 1.6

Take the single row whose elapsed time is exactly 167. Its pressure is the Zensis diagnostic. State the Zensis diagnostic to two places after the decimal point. 62.62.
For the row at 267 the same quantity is 57.72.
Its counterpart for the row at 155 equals 69.15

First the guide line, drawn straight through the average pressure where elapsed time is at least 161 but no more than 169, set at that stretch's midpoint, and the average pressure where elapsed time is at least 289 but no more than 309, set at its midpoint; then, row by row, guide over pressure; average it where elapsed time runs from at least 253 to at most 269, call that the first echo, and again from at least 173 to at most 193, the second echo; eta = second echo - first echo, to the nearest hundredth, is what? -0.10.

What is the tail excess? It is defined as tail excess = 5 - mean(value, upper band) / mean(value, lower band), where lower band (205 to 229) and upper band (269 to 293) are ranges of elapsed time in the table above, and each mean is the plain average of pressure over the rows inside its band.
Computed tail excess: 3.91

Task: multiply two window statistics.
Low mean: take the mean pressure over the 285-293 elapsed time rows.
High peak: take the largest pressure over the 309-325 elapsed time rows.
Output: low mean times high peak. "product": 4929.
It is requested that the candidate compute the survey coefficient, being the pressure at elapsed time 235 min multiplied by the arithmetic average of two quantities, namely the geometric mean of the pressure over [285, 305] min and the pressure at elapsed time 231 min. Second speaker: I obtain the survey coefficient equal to 3397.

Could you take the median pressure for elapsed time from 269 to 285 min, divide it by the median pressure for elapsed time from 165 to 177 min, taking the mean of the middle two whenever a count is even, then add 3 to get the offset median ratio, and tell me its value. 4.01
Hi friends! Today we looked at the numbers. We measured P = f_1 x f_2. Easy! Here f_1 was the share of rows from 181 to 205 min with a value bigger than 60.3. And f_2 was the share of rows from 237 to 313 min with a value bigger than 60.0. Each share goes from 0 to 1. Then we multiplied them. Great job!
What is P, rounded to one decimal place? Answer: 0.4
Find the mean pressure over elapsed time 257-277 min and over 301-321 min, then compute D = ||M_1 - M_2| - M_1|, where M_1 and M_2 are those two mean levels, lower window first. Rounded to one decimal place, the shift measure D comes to 49.7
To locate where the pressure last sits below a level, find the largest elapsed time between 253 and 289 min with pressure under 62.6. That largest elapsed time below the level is 275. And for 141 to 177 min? 175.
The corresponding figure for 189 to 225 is 223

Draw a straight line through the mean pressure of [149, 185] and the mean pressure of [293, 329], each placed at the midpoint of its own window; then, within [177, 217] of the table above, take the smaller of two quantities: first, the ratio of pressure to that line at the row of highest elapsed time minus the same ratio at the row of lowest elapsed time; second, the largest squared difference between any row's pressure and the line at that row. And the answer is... -0.12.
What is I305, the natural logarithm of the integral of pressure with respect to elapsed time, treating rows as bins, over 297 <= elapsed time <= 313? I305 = 6.93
